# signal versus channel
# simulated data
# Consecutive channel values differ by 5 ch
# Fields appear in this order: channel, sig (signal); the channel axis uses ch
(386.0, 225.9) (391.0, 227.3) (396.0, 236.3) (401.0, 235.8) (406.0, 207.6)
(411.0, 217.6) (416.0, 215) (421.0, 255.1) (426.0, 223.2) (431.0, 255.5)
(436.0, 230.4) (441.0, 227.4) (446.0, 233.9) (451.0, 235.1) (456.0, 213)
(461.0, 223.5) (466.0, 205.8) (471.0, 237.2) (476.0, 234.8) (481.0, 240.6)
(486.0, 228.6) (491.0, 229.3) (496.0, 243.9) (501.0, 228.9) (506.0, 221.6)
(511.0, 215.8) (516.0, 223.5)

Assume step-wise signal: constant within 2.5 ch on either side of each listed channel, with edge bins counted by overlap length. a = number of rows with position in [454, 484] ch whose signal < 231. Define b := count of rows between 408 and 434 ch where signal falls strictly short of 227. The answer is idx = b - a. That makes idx 0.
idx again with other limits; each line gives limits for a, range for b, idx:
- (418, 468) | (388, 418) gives -3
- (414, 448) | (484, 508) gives -3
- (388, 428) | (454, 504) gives -2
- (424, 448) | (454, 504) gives 0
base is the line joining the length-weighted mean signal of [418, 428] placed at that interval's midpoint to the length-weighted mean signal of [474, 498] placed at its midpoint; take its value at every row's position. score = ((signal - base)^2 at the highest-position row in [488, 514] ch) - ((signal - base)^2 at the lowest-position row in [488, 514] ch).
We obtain 295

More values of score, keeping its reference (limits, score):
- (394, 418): 567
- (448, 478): -3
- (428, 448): -283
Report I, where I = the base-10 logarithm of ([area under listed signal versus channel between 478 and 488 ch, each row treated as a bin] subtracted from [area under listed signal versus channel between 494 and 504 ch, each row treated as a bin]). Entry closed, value 0.6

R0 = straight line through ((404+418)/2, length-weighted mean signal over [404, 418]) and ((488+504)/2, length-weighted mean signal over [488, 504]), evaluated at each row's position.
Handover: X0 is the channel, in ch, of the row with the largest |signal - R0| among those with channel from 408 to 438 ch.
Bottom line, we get 421.0 ch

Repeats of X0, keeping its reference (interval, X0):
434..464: 451.0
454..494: 466.0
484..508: 506.0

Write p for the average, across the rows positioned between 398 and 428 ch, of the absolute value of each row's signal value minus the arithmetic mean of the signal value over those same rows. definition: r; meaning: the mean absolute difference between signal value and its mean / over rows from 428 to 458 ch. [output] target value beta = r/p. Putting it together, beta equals 0.7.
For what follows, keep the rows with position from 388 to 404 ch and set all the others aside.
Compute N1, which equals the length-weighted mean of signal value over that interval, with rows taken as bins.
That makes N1 232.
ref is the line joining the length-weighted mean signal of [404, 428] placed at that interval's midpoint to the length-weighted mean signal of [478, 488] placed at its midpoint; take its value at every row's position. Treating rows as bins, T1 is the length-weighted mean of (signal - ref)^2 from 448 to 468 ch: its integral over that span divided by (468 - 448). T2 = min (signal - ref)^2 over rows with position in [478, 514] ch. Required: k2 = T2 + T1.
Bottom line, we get 293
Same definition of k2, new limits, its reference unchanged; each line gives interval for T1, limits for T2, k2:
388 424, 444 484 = 244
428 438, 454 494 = 427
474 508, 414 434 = 82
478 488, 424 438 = 45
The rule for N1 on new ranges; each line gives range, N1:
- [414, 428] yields 232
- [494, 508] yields 231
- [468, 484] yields 236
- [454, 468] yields 214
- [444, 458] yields 228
